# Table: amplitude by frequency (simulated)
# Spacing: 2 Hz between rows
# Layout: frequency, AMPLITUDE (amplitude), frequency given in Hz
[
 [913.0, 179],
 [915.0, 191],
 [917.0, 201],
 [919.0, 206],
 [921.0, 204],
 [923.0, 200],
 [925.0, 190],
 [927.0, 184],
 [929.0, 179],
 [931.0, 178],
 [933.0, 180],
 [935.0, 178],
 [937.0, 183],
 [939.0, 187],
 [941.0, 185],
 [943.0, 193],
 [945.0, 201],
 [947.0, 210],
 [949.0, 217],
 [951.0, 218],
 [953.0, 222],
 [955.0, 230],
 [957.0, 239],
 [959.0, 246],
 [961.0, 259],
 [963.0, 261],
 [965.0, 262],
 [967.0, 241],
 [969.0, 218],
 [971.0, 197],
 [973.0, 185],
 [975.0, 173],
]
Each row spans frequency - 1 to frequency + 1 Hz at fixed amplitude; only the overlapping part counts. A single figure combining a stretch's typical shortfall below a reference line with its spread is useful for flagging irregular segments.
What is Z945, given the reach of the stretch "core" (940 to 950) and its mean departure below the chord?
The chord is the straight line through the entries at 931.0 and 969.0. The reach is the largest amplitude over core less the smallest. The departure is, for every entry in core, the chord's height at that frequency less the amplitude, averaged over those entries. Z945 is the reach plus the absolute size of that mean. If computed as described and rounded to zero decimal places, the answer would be 40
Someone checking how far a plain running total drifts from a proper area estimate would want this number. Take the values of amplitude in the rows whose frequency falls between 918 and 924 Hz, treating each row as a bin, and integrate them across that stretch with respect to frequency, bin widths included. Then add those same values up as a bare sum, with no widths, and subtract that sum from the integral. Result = 610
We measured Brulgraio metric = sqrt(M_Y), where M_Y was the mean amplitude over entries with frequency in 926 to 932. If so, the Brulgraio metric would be 13.4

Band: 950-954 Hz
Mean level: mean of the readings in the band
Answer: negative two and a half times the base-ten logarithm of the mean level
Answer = -5.86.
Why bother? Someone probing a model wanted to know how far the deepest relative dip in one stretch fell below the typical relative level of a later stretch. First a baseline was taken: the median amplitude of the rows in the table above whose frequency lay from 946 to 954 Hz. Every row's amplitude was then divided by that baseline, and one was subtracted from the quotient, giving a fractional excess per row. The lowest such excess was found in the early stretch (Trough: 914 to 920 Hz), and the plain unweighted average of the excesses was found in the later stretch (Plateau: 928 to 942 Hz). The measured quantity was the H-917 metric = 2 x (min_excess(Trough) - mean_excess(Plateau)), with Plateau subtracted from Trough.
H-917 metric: 0.1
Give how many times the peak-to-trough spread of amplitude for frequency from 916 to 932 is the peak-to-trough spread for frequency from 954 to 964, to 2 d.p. 0.90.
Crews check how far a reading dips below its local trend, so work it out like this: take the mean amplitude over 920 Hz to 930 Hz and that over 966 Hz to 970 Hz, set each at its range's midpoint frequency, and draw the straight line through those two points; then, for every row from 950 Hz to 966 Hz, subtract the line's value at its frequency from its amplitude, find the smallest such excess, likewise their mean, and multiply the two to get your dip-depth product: 77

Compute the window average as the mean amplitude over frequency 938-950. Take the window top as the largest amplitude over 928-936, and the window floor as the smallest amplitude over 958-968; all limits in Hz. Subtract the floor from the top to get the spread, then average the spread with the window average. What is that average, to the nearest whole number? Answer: 69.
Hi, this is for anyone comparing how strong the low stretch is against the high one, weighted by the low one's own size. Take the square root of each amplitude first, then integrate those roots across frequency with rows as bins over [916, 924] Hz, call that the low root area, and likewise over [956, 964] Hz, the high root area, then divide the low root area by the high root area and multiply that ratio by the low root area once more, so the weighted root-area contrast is 102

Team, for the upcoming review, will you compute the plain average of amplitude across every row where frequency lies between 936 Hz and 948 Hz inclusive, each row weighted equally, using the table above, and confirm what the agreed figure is 193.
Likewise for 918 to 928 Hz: 197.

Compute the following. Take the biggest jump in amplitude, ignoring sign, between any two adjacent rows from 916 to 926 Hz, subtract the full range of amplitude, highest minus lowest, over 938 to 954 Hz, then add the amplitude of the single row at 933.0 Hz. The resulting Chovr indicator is 153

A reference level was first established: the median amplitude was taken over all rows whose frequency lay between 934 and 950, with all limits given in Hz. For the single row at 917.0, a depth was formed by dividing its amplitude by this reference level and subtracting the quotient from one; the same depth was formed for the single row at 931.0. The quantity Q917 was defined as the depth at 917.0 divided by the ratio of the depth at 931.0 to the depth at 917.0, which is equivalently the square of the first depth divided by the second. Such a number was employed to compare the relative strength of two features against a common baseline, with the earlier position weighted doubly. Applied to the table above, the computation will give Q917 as 0.05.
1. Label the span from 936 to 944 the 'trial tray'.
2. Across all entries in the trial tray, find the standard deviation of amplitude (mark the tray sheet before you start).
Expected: 4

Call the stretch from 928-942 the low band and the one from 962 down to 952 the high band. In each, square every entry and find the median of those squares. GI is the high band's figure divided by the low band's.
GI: 1.8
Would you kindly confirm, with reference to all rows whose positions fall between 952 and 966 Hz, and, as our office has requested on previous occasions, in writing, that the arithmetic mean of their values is 246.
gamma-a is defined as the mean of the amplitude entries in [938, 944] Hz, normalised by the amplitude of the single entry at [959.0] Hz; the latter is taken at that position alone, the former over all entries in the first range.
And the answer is 0.77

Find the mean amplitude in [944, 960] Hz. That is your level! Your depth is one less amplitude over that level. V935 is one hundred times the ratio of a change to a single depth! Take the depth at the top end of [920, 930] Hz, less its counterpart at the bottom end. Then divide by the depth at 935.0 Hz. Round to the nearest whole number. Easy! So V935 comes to 56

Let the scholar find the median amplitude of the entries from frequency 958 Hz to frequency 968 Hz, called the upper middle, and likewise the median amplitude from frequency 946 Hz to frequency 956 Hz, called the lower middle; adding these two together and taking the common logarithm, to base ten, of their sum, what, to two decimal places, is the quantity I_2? 2.68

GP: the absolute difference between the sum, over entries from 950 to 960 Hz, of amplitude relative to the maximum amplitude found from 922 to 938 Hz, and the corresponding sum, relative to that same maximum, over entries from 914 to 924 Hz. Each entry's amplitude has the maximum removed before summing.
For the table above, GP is 153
